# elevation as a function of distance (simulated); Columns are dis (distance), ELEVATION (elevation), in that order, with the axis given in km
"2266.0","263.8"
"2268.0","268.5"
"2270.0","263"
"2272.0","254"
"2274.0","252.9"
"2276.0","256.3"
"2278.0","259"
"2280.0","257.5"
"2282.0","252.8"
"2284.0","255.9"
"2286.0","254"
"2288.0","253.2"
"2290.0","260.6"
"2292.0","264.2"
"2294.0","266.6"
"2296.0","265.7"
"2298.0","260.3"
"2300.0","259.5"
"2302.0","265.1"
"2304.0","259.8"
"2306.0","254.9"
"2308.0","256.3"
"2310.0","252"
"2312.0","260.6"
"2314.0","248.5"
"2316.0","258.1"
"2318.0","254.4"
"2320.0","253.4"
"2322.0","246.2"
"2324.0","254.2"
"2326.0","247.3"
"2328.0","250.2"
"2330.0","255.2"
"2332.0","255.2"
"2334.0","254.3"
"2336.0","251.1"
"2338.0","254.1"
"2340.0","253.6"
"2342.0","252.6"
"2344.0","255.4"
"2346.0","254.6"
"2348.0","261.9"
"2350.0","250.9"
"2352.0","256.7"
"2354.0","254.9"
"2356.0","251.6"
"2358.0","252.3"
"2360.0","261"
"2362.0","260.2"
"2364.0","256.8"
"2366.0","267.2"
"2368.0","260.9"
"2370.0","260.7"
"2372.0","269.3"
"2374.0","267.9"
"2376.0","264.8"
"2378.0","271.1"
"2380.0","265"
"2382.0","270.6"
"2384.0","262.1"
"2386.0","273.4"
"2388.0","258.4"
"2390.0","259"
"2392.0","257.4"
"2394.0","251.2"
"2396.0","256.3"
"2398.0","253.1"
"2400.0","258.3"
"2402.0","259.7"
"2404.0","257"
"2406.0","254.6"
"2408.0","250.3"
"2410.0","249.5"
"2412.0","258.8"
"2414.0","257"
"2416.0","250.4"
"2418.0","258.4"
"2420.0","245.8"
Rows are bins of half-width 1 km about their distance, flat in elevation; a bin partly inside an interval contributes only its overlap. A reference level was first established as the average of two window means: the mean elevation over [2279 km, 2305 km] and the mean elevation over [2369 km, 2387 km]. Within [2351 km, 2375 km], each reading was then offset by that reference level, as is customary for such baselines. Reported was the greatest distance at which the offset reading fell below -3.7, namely 2364.0 km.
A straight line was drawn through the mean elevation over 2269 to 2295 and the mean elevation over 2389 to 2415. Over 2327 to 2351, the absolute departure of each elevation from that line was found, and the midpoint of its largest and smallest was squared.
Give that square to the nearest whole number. 15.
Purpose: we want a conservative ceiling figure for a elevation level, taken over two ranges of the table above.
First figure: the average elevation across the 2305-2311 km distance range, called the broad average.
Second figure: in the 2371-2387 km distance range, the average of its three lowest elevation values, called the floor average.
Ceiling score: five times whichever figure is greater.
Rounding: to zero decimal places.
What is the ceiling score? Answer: 1320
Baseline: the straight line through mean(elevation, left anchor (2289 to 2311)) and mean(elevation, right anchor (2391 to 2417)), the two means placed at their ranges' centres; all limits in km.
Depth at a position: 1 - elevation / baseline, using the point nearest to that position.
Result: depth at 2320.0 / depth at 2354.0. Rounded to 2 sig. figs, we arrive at 2.2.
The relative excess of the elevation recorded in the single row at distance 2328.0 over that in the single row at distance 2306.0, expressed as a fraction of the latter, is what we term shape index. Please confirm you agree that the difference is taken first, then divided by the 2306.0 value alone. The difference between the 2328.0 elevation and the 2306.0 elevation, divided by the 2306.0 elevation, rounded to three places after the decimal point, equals -0.018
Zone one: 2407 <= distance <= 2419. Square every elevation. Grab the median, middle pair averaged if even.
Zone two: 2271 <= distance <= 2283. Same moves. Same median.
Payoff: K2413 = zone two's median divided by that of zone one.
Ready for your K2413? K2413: 1.01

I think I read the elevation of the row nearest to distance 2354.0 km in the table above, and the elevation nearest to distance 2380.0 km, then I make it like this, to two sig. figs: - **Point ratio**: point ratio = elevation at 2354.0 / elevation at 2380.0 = 0.96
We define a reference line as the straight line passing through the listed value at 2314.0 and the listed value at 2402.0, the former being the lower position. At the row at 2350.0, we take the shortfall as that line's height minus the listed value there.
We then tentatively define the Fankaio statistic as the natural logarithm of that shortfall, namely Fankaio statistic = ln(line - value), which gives 0.8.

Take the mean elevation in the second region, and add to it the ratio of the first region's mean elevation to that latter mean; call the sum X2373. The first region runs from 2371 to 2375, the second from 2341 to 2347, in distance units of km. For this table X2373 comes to 255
